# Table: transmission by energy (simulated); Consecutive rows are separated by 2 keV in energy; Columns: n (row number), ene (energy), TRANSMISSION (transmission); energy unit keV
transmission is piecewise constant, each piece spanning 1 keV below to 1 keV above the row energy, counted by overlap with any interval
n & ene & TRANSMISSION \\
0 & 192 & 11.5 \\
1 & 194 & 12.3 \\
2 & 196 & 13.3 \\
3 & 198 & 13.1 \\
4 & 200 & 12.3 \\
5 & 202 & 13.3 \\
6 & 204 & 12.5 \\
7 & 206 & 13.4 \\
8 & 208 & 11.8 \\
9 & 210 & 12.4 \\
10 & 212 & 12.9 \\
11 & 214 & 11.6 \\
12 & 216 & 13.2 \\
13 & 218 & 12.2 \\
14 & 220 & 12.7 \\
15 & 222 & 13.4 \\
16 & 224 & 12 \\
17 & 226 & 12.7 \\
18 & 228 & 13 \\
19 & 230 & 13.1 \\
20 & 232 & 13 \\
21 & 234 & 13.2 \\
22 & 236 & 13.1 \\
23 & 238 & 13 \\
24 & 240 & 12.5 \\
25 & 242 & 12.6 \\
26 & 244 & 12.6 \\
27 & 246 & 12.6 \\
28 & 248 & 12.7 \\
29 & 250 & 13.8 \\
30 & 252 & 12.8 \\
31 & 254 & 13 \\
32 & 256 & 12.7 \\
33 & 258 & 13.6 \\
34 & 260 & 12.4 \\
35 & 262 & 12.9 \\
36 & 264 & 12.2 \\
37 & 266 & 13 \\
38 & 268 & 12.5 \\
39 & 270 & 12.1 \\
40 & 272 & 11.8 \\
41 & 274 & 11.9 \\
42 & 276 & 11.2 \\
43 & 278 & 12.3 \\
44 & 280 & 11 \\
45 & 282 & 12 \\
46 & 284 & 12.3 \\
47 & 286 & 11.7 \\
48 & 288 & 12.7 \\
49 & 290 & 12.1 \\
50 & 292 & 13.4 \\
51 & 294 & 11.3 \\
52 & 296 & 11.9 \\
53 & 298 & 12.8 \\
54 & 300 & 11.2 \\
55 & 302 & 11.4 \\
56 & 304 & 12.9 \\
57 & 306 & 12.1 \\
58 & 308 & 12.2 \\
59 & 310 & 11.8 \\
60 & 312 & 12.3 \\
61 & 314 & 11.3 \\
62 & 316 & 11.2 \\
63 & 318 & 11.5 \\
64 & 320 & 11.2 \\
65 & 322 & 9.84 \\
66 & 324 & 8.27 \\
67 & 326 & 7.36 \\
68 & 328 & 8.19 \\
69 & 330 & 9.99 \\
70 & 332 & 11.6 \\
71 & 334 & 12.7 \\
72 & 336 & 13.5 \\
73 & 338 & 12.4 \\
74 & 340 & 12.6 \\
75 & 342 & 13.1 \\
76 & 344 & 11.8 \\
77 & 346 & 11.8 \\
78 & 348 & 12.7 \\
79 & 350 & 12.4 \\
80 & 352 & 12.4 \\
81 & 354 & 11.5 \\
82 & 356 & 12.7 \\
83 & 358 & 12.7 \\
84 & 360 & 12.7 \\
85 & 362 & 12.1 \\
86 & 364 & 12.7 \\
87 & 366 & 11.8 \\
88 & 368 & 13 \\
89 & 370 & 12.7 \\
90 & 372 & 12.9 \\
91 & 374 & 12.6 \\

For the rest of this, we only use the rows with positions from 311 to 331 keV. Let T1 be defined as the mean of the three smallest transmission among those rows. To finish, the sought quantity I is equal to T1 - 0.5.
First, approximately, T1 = 7.9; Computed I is 7.44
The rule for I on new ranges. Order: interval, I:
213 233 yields 11.43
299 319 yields 10.73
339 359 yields 11.20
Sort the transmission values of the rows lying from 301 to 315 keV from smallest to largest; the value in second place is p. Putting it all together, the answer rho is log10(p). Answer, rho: 1.06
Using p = 11.4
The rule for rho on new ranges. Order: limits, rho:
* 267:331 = 0.91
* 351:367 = 1.07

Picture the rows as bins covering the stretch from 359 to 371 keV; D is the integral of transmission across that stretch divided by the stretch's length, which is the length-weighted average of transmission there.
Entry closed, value 12.5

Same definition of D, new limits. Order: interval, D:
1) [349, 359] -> 12.3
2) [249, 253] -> 13.3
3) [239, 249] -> 12.6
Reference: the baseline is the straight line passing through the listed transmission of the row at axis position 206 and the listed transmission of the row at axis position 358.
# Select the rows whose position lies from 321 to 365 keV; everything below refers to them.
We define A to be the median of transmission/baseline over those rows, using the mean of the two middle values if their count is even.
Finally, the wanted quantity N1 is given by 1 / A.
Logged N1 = 1.03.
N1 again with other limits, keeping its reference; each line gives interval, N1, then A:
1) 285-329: 1.12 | 0.895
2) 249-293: 1.06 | 0.943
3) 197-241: 1.03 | 0.970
